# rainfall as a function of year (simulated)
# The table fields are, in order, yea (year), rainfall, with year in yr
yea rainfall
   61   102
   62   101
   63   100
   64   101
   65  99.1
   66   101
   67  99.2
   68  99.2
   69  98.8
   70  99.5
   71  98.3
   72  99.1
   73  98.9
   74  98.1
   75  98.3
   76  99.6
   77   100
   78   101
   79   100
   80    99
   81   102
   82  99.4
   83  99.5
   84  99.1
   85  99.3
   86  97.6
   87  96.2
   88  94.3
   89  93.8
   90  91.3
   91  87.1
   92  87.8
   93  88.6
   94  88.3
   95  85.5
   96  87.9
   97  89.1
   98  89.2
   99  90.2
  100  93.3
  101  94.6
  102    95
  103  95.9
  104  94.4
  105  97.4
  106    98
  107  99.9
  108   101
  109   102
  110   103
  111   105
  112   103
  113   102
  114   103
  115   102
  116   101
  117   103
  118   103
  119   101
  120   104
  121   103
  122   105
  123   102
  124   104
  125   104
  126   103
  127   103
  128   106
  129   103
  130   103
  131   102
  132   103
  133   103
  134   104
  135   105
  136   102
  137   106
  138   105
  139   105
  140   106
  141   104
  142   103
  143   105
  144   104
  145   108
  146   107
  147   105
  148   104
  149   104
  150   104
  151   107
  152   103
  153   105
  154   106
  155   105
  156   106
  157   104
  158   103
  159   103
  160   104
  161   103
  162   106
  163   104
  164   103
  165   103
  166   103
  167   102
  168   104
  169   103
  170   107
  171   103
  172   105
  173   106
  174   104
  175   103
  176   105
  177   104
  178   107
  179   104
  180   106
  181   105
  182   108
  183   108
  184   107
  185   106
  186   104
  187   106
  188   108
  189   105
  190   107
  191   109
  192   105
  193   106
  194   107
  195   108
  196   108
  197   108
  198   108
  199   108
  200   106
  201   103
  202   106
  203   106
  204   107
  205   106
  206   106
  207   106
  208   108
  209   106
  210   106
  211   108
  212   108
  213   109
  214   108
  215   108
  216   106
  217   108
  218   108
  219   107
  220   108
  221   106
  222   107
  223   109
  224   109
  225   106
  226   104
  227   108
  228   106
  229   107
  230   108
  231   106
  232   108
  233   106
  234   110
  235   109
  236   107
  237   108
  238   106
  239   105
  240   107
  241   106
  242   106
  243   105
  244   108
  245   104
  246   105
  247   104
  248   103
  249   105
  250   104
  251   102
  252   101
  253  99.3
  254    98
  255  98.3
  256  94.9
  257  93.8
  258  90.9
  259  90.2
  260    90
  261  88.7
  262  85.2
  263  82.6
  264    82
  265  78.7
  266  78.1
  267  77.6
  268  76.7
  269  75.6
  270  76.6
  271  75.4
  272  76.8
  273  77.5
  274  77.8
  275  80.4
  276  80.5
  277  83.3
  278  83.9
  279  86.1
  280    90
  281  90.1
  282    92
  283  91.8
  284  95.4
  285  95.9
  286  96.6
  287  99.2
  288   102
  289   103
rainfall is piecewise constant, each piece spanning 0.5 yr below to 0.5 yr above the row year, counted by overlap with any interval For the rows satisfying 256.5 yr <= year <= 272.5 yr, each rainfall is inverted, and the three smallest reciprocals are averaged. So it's 0.0109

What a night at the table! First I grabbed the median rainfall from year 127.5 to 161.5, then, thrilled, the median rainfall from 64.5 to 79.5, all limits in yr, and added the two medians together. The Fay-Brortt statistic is 203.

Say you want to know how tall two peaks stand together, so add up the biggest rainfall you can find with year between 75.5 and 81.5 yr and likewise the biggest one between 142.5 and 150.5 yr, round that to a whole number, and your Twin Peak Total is 210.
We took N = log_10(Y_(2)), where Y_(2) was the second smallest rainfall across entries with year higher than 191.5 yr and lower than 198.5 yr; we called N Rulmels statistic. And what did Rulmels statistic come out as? 2.03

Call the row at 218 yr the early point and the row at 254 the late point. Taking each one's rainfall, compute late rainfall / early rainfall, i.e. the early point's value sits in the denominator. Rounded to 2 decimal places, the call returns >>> 0.91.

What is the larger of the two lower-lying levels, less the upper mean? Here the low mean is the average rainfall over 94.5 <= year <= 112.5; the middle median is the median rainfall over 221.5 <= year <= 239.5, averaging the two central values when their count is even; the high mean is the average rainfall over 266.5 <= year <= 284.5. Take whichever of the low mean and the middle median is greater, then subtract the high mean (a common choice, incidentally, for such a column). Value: 24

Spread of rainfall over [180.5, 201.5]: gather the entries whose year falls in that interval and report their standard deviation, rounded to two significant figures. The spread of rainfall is 1.6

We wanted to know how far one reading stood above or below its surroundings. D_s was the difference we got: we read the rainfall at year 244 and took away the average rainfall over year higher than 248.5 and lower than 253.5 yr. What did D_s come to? 5.7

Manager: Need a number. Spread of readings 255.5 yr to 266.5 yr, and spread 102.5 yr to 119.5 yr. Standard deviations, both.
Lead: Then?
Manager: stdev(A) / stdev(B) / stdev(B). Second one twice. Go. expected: 0.7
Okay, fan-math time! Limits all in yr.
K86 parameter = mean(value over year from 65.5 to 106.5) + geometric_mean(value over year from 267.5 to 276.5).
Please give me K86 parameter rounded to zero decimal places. 173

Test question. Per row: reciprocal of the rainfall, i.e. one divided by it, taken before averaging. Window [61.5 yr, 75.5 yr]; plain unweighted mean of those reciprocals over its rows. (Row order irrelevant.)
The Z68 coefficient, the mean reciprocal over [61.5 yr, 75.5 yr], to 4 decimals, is 0.0101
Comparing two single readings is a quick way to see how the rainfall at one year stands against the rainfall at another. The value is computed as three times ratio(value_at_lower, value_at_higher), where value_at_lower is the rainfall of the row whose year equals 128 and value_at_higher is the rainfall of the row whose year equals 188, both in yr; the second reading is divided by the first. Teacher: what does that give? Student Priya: 3.06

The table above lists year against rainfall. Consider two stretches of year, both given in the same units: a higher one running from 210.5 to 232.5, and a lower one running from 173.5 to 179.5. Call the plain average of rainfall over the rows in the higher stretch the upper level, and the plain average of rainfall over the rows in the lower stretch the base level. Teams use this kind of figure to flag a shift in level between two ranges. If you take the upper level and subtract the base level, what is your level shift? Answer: 2.9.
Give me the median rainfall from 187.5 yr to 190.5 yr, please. 107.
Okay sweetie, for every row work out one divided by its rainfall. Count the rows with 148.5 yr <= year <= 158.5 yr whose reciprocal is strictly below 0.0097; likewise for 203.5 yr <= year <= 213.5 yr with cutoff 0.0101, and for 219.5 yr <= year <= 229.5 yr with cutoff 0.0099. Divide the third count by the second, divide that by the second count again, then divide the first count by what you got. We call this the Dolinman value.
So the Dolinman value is 80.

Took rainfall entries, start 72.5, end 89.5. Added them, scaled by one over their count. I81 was 99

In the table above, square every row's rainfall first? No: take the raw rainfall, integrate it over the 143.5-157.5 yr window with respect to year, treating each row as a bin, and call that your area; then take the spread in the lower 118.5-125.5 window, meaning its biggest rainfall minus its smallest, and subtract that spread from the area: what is 1468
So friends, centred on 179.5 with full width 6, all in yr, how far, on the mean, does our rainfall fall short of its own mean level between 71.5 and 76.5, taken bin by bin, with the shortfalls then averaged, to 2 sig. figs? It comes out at -6.9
